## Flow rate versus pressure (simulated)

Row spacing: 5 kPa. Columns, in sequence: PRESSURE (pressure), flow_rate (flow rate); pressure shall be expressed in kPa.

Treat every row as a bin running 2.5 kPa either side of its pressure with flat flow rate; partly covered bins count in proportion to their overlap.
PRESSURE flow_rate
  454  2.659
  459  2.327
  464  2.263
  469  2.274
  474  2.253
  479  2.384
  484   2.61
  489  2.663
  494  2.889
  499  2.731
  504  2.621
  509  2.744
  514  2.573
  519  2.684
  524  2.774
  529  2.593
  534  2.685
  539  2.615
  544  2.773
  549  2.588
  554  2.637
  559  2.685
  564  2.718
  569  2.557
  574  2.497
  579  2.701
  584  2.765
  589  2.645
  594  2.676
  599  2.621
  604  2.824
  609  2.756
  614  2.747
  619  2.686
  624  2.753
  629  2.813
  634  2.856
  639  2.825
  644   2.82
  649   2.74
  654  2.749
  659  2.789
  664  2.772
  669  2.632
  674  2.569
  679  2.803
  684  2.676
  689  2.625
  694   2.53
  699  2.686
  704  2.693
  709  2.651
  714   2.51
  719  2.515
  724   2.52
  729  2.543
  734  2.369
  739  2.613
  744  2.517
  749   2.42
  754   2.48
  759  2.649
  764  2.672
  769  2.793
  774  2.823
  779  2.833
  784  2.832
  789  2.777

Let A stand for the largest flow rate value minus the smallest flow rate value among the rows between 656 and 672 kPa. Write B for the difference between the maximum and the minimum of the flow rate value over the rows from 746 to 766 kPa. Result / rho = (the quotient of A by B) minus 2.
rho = -1.4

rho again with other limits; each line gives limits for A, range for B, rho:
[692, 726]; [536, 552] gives -1.0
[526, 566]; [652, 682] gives -1.2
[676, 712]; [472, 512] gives -1.6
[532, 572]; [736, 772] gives -1.4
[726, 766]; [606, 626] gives 2.3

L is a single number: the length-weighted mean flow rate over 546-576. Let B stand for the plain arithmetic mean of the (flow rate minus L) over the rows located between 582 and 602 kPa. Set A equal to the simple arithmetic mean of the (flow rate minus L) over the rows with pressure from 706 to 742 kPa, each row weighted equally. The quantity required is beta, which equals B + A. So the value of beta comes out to -0.03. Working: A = -0.09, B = 0.06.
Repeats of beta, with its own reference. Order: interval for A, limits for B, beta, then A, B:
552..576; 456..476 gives -0.34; 0.00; -0.34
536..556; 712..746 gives -0.07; 0.03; -0.11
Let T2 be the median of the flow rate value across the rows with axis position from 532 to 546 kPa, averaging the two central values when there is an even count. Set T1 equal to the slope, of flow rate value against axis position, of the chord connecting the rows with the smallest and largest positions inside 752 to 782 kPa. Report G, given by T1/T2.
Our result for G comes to 0.005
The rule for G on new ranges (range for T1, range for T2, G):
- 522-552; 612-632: -0.003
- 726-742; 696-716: 0.003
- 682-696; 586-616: -0.005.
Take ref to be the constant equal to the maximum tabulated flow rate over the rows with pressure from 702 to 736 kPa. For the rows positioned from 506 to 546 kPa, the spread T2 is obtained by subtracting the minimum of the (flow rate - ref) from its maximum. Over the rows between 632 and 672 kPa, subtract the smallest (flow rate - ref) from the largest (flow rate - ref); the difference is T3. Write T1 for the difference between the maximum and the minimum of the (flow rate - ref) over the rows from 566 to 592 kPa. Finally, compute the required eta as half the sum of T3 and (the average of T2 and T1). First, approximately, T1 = 0.268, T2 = 0.20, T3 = 0.22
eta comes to 0.23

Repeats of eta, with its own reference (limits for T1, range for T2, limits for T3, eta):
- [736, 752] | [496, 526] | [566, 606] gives 0.26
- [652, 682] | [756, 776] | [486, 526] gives 0.26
